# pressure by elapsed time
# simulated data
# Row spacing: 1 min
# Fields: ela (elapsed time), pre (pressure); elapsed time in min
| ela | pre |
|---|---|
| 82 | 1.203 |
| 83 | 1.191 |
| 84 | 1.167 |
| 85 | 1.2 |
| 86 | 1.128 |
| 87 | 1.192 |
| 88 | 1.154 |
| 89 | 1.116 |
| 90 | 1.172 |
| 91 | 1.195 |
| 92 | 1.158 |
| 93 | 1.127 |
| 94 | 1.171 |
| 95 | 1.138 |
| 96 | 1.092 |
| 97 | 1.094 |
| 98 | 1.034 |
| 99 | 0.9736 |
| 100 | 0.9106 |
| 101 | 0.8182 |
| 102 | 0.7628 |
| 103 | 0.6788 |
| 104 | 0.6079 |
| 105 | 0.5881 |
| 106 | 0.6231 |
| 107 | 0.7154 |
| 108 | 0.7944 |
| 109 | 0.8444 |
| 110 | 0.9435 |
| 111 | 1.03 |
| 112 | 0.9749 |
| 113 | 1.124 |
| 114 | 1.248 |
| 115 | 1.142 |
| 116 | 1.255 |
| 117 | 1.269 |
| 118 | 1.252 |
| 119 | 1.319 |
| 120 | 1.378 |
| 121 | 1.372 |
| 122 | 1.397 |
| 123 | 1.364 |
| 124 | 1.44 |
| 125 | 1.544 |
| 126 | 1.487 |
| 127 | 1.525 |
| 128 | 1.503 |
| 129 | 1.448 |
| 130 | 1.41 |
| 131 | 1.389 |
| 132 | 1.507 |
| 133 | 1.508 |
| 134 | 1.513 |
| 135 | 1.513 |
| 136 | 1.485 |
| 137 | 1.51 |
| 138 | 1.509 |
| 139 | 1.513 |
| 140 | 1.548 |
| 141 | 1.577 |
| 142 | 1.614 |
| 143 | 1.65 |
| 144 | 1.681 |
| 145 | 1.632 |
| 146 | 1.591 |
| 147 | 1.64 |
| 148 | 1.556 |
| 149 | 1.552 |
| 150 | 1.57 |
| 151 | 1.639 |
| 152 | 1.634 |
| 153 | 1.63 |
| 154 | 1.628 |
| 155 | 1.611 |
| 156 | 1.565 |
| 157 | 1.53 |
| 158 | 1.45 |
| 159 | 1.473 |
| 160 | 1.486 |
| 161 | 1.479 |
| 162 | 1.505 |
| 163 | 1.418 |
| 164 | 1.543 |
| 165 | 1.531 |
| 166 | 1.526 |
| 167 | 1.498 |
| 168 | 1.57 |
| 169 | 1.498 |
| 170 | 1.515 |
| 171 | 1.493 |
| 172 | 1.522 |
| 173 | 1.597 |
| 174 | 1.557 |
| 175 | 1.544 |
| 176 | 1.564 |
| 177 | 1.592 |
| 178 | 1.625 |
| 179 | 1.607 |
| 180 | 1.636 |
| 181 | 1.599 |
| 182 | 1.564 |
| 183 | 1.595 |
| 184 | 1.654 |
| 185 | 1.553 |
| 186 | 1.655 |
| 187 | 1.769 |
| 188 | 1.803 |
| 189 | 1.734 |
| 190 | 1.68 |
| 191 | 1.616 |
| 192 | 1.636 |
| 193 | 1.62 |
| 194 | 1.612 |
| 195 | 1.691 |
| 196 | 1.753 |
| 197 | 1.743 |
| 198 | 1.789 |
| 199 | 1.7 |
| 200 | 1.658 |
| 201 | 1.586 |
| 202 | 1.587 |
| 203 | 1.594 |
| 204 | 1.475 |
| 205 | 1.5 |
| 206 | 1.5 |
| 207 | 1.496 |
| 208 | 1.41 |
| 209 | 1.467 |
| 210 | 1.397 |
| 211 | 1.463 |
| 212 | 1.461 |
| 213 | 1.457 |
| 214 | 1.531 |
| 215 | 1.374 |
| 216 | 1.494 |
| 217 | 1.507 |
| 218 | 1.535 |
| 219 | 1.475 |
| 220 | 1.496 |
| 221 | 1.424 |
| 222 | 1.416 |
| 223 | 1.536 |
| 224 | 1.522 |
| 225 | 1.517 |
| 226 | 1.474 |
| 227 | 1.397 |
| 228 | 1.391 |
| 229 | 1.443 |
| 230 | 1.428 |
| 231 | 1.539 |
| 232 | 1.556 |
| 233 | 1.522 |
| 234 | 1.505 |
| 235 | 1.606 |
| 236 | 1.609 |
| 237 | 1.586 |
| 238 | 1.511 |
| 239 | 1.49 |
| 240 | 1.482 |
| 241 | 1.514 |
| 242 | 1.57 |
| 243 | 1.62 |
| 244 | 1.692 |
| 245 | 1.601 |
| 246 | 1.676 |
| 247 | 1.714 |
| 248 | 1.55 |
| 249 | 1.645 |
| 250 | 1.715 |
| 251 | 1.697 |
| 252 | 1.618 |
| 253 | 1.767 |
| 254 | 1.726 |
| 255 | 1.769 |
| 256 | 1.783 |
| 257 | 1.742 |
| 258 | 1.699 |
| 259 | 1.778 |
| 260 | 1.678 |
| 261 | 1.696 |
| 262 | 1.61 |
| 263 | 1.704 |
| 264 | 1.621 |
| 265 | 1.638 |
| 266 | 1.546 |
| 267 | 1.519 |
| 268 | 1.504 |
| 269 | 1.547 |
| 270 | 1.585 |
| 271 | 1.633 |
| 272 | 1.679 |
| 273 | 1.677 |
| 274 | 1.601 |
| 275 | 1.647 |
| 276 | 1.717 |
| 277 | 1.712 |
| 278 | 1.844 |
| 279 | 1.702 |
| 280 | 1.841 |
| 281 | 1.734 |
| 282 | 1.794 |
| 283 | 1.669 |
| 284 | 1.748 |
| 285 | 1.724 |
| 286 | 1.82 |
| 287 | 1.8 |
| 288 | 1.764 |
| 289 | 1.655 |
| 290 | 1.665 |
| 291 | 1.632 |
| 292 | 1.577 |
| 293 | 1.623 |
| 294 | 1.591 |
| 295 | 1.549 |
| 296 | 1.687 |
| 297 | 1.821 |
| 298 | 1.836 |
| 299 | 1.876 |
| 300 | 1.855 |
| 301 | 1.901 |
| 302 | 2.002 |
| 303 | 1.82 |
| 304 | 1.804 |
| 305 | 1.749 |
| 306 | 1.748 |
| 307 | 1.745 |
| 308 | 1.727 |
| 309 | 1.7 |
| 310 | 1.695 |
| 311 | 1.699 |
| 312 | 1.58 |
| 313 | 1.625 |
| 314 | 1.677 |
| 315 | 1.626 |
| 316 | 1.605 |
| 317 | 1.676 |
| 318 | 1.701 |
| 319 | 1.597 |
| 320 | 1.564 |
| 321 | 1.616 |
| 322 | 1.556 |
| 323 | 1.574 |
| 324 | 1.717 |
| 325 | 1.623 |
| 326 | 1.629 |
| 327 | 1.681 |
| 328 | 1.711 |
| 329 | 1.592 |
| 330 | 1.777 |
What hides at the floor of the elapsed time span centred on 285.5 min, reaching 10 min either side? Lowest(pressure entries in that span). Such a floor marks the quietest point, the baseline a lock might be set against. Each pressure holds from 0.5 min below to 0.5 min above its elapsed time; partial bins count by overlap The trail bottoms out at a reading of 1.549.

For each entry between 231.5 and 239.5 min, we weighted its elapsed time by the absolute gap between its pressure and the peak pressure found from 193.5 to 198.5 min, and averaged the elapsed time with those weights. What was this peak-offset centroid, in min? 235.6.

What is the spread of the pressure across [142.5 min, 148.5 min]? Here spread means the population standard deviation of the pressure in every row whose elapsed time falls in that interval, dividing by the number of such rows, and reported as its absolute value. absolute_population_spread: 0.04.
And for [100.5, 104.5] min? 0.08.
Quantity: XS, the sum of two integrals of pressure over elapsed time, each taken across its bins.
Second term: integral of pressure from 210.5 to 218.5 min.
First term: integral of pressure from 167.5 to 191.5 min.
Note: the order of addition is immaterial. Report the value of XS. 50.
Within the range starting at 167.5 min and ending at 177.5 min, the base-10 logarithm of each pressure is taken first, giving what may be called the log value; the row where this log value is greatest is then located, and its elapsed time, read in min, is 173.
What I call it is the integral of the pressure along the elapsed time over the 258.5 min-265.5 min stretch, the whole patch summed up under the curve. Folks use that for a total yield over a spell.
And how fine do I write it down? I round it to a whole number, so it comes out 12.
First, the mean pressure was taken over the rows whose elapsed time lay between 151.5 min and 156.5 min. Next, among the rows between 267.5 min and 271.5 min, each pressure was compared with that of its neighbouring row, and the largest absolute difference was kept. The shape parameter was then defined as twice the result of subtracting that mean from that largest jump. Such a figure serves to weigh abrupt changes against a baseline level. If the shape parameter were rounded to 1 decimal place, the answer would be -3.1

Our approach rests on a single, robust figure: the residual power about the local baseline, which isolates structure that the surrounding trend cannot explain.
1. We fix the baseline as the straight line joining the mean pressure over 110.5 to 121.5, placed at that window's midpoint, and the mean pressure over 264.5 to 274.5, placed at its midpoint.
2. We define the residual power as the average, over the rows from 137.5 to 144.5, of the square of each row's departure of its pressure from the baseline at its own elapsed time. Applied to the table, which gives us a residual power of 0.10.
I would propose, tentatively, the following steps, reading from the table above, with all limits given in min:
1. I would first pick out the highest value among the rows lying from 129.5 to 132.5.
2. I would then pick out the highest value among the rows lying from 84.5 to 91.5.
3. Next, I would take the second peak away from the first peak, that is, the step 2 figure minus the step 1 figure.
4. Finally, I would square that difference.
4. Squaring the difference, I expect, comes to 0.094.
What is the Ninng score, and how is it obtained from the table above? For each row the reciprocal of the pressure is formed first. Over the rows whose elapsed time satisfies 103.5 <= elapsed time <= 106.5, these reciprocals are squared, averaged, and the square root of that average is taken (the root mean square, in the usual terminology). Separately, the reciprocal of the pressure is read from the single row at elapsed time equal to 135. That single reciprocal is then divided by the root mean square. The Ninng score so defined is 0.40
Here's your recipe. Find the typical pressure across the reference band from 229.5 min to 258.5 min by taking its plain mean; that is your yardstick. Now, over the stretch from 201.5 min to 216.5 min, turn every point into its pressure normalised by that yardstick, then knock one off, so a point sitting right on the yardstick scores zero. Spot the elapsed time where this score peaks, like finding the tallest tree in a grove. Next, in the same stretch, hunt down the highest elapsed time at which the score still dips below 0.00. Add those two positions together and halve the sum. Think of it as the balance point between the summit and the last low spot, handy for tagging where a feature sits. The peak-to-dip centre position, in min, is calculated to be 209.5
